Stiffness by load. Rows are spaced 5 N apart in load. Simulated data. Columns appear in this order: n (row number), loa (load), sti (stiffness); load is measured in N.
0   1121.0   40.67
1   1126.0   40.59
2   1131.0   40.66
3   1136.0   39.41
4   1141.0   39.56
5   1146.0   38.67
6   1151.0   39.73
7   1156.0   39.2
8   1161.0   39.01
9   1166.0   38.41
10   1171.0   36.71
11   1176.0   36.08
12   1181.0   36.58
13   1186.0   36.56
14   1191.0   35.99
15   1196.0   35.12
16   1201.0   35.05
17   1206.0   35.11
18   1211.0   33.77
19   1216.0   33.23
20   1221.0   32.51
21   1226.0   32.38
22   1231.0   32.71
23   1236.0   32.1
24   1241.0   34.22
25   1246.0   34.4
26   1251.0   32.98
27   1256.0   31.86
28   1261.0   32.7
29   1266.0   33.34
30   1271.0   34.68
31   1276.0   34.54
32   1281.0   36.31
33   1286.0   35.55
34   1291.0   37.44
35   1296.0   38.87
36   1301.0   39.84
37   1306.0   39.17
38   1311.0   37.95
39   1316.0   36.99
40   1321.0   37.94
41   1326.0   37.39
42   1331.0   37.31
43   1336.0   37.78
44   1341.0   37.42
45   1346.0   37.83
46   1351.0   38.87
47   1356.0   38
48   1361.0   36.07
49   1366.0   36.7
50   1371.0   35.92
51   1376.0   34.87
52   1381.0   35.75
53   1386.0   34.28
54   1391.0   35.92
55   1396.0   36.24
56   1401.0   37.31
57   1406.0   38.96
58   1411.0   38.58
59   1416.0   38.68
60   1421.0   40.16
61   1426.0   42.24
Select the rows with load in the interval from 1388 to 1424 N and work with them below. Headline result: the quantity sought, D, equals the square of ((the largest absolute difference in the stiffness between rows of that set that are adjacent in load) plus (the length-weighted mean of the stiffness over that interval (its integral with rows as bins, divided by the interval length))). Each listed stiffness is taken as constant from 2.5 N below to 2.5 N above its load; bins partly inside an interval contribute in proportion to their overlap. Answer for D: 1571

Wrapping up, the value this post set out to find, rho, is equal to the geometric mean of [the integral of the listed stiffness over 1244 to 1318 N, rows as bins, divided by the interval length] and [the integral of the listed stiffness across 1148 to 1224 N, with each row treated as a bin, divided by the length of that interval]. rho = 36.0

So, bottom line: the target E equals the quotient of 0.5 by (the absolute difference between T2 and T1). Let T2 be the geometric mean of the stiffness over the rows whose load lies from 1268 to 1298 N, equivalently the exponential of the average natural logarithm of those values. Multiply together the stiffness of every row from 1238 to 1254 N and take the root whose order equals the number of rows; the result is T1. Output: 0.21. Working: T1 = 33.9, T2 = 36.2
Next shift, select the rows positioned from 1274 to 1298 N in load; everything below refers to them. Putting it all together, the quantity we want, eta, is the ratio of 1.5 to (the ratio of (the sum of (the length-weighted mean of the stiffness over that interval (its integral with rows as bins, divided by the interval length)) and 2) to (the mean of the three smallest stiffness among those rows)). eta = 1.38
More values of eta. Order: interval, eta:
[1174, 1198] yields 1.41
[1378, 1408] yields 1.38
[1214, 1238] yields 1.40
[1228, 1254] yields 1.39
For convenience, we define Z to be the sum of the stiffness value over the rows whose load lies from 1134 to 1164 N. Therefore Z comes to 236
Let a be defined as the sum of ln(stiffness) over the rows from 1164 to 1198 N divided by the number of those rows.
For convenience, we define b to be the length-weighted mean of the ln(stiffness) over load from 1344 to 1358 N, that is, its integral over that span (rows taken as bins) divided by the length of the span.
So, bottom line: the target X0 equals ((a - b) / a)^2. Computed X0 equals 0.0002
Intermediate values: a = 3.60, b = 3.64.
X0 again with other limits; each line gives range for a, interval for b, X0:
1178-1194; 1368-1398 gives 0.0000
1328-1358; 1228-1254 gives 0.0013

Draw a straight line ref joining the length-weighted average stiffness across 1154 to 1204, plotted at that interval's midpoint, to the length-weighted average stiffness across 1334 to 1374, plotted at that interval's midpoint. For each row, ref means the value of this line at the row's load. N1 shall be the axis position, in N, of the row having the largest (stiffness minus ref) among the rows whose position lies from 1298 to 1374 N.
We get 1301.0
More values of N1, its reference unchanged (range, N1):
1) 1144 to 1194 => 1151.0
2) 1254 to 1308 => 1301.0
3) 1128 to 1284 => 1131.0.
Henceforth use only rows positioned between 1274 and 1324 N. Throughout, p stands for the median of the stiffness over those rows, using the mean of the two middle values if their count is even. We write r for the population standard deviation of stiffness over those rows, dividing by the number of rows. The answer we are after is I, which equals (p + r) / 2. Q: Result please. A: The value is 19.6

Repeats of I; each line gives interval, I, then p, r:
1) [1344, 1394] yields 18.7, 36.0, 1.36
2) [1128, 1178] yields 20.2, 39.1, 1.32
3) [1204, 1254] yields 17.0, 33.1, 0.94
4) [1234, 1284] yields 17.5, 33.8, 1.30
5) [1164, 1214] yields 18.6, 36.0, 1.20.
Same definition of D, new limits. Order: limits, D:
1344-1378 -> 1509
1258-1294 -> 1357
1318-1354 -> 1507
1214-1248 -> 1237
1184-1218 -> 1319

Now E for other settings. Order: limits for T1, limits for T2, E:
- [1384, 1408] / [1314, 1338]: 0.51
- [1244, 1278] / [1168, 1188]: 0.17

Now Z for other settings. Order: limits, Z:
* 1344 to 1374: 223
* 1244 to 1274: 200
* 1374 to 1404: 214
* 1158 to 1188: 223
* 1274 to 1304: 223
